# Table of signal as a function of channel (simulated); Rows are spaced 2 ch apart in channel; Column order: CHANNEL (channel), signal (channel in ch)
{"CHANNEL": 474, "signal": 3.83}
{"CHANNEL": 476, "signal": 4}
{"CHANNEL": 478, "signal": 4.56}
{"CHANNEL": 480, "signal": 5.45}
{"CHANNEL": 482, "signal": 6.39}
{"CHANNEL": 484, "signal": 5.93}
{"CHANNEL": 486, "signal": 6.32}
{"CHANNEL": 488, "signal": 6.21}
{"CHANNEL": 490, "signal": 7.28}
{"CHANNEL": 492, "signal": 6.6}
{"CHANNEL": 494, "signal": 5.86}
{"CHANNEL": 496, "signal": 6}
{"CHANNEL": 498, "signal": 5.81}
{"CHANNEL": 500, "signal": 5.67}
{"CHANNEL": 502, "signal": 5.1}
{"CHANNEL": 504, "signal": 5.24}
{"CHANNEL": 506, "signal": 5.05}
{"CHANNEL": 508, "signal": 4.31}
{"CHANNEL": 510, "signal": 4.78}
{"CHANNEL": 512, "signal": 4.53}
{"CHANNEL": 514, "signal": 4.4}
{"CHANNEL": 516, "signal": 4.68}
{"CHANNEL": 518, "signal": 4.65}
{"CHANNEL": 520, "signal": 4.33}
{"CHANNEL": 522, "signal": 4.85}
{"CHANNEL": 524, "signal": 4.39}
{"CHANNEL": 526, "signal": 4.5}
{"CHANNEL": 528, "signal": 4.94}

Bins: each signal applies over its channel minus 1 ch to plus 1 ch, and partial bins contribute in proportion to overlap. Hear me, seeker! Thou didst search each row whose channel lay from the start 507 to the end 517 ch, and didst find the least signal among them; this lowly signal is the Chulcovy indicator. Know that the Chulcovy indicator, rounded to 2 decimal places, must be 4.31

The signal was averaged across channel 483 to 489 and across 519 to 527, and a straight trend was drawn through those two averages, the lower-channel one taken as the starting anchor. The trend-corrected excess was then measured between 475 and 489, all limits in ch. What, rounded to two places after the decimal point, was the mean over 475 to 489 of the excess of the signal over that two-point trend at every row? -0.78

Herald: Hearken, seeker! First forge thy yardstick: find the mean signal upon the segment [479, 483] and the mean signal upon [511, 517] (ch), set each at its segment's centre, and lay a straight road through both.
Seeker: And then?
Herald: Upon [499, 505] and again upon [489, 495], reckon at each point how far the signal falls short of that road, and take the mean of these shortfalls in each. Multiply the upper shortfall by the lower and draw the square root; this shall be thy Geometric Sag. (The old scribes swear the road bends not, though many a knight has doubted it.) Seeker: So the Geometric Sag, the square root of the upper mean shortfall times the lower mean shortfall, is 0.6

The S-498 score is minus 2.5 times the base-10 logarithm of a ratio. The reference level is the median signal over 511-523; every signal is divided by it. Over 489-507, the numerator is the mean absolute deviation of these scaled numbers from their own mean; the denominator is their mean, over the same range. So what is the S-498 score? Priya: 2.6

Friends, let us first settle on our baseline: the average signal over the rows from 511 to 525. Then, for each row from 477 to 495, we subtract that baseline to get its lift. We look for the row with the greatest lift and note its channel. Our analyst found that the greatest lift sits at 490 ch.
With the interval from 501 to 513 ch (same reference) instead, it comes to 504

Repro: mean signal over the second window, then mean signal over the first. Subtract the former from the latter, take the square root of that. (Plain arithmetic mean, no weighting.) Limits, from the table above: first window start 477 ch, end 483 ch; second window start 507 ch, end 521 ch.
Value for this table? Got 1.0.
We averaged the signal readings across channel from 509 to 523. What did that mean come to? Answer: 4.6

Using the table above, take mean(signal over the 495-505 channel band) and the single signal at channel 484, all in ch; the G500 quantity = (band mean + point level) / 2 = 5.7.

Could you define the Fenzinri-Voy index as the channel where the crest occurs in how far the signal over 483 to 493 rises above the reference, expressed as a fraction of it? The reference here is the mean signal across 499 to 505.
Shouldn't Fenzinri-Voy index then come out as 490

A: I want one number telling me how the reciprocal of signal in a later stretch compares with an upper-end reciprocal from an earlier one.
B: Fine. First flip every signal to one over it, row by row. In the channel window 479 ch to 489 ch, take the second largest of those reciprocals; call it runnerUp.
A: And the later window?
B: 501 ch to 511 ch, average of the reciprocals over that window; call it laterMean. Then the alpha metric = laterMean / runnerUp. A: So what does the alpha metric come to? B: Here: 1.22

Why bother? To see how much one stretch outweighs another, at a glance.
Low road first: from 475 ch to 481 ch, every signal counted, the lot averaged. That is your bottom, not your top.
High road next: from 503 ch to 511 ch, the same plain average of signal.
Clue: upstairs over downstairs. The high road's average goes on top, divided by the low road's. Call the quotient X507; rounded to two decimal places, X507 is 1.04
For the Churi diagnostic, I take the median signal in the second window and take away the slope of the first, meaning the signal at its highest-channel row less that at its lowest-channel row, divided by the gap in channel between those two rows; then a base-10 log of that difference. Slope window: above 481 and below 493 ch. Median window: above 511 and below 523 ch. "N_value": 0.660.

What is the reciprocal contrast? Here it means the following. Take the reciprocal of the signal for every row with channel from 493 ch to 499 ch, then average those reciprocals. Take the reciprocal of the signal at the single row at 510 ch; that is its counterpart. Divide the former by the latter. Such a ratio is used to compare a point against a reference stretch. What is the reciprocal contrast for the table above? 0.81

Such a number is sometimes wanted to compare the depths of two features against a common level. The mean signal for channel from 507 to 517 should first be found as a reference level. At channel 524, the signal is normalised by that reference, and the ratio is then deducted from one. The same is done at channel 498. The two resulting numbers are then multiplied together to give -0.009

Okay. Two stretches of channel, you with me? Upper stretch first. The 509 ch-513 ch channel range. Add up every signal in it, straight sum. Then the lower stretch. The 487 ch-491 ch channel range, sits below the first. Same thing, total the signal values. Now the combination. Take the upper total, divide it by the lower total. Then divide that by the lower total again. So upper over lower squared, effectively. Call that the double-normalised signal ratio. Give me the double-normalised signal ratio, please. 0.051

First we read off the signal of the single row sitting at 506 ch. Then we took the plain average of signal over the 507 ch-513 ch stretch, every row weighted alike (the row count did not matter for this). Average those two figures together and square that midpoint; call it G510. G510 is 23.0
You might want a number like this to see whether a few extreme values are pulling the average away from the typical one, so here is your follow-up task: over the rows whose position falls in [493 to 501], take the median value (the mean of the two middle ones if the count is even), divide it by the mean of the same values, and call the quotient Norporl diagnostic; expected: 1.000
